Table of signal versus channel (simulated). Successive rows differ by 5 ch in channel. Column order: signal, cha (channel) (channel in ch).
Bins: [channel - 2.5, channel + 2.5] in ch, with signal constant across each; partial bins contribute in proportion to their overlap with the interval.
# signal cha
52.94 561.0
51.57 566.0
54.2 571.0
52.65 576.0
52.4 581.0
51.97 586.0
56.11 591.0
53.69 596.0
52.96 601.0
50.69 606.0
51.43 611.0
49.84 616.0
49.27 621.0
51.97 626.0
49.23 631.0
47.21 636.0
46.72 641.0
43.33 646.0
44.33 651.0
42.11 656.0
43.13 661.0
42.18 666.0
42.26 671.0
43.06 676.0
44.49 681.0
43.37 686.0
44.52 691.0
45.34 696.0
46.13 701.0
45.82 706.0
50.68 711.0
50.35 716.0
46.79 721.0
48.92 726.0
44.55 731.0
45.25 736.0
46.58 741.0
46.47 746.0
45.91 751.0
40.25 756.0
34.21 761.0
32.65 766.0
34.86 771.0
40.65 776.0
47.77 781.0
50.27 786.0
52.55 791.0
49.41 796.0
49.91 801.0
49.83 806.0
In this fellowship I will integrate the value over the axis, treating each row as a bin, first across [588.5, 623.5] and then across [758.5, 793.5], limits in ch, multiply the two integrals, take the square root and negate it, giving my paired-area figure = -1633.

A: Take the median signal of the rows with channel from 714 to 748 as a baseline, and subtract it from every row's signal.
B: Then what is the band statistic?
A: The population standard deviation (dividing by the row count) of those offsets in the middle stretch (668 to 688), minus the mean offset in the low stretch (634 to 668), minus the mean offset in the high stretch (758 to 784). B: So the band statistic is 12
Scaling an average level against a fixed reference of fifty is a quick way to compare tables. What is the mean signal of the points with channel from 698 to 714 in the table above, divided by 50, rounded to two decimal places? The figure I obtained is 0.95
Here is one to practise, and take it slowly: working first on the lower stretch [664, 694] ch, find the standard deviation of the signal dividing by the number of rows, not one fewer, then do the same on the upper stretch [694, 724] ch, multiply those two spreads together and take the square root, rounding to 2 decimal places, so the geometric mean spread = 1.43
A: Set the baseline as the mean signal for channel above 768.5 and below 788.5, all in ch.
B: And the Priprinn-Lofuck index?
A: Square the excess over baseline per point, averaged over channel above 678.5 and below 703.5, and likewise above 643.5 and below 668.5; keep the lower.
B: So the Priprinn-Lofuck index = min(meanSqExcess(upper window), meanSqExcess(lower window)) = 1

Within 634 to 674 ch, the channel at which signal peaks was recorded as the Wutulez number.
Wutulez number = 636.0 ch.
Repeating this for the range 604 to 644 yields 626.0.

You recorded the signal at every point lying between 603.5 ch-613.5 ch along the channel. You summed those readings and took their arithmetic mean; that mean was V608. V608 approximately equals 51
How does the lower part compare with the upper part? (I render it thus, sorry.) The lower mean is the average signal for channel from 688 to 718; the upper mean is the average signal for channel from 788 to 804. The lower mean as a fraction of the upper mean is 0.93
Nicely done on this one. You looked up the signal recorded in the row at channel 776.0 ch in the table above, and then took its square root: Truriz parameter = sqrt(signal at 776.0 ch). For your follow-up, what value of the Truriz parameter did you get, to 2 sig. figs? 6.4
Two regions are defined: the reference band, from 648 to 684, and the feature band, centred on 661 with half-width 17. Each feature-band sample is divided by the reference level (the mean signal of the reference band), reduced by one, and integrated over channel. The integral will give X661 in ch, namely 0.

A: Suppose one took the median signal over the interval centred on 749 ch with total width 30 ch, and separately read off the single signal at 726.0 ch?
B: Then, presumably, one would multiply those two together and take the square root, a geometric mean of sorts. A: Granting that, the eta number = 47.2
